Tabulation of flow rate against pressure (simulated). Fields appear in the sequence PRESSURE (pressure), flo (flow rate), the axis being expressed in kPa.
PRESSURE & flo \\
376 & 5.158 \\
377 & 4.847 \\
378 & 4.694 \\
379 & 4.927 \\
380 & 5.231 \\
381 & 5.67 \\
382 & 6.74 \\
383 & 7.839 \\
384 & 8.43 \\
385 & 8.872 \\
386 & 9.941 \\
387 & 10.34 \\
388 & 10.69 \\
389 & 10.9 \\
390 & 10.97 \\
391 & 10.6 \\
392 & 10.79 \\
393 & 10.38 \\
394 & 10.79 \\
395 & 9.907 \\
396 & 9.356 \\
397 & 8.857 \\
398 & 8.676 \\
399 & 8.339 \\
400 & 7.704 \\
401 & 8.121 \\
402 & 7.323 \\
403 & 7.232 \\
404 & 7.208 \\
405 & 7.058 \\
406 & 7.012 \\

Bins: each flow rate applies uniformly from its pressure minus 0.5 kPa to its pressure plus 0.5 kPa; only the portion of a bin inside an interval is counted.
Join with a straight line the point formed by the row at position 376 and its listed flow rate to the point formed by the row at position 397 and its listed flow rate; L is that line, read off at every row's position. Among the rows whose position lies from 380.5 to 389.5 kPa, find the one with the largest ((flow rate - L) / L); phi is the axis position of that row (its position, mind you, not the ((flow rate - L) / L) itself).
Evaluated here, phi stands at 388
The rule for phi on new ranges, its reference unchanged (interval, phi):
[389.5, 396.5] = 390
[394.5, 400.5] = 395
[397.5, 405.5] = 398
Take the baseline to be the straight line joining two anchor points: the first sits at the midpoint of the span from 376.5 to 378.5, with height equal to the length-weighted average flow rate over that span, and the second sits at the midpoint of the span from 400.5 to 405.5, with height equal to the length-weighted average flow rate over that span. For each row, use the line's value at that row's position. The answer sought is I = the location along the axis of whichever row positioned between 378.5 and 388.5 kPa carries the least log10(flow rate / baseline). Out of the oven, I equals 379 kPa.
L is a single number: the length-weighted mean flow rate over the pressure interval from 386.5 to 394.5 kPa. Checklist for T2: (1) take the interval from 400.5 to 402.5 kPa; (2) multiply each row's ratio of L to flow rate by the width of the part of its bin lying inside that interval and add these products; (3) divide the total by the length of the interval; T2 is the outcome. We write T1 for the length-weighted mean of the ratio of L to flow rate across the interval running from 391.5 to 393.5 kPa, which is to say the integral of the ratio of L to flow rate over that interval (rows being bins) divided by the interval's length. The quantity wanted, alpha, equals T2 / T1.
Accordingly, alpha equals 1.37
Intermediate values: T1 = 1.01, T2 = 1.39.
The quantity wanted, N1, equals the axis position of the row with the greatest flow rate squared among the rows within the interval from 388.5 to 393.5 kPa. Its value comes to 390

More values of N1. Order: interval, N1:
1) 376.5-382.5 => 382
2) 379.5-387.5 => 387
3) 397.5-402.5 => 398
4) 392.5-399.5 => 394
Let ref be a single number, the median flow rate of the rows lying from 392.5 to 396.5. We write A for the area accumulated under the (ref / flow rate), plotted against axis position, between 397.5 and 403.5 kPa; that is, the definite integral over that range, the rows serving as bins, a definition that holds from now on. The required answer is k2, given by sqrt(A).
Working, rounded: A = 7.7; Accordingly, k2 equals 2.8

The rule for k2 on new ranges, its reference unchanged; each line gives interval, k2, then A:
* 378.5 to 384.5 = 3.1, 9.8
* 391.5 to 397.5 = 2.5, 6.1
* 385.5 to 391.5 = 2.4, 5.8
